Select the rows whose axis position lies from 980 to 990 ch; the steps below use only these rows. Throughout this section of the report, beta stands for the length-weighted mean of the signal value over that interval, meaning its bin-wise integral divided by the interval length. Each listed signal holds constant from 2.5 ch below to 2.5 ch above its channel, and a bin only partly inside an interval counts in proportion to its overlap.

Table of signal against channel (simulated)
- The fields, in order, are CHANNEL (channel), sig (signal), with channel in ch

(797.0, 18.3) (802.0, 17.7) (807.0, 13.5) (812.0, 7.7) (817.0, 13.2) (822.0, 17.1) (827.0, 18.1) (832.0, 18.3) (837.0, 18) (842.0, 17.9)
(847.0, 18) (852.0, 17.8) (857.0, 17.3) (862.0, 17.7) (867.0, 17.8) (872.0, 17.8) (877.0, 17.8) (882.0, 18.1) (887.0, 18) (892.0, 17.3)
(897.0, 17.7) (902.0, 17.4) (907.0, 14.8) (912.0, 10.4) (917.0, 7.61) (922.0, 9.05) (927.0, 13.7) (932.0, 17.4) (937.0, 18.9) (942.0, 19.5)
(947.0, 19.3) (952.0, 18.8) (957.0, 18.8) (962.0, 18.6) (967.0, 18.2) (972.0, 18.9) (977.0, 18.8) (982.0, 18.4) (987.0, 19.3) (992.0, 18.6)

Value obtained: 18.9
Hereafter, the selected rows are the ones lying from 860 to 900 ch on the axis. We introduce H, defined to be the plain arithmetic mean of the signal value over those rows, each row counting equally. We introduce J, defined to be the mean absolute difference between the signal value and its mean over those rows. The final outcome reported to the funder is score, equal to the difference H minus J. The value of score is 17.6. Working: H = 17.8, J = 0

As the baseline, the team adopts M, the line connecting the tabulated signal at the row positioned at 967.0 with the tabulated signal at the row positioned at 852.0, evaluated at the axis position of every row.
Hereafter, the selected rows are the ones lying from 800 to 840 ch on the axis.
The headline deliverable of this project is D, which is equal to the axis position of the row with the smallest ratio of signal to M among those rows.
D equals 812.0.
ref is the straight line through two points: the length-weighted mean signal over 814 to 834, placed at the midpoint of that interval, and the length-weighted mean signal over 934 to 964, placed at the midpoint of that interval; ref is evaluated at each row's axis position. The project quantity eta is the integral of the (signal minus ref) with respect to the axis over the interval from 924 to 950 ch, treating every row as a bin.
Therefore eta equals -29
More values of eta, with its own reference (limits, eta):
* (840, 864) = 18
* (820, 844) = 32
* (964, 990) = -21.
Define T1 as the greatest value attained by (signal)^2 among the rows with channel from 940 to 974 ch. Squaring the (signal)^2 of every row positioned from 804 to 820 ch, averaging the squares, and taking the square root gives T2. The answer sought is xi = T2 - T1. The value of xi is -231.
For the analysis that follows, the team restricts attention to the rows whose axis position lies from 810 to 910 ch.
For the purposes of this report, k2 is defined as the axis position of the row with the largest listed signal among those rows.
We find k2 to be 832.0 ch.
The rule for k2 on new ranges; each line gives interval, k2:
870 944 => 942.0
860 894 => 882.0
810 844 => 832.0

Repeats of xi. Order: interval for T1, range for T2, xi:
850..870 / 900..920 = -120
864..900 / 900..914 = -103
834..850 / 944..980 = 29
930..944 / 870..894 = -63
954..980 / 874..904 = -43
